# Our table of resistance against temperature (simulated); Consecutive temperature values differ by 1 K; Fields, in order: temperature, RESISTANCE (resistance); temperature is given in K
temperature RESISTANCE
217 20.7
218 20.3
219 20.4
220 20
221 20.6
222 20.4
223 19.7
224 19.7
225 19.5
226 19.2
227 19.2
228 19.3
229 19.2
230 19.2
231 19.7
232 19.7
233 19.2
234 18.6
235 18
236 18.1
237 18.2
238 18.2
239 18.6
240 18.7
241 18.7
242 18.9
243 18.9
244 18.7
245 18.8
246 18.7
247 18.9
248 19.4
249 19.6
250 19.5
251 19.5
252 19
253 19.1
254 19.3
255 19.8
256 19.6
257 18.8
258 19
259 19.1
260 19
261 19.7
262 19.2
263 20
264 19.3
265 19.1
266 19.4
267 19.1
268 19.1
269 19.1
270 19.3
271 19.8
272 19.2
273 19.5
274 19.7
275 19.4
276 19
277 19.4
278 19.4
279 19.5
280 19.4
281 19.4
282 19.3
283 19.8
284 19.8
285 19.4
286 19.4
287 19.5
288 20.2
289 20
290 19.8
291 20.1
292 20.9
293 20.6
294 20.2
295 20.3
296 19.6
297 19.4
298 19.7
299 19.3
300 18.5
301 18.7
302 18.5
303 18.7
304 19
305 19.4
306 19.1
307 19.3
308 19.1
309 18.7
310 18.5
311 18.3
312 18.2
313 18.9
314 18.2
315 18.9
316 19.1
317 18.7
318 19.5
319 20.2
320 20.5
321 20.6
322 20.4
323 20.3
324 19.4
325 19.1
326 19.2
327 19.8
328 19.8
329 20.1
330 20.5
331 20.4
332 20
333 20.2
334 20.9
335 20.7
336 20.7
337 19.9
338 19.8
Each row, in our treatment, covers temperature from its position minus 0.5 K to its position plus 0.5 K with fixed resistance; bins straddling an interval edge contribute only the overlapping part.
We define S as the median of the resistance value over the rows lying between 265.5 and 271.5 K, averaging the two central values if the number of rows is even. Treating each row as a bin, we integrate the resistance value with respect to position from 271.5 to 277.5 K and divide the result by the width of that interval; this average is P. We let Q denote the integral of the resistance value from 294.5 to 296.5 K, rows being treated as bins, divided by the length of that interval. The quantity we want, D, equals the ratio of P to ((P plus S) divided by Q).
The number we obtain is 10.0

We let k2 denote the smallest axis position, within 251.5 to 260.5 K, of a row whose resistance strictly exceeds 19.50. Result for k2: 255 K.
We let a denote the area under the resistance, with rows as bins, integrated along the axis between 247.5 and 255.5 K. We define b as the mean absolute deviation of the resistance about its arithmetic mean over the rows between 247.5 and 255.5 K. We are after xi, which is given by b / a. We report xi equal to 0.0013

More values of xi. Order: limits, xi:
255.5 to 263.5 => 0.0023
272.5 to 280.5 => 0.0007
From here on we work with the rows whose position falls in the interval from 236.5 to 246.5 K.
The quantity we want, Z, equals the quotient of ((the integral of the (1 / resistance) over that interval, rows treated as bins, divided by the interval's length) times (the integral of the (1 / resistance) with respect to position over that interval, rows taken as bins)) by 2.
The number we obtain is 0.0144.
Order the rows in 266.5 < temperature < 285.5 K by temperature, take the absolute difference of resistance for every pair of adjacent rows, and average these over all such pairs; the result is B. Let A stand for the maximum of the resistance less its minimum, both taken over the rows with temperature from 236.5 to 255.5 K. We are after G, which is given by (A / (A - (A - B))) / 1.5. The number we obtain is 4.7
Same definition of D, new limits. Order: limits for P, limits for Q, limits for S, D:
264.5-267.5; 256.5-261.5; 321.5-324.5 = 9.3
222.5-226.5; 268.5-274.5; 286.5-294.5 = 9.6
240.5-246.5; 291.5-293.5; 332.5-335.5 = 9.9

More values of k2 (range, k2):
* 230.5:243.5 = 231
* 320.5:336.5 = 321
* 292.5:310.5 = 293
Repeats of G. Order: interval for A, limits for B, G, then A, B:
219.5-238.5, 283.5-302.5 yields 5.0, 2.60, 0.35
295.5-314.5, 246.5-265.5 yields 2.8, 1.50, 0.36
